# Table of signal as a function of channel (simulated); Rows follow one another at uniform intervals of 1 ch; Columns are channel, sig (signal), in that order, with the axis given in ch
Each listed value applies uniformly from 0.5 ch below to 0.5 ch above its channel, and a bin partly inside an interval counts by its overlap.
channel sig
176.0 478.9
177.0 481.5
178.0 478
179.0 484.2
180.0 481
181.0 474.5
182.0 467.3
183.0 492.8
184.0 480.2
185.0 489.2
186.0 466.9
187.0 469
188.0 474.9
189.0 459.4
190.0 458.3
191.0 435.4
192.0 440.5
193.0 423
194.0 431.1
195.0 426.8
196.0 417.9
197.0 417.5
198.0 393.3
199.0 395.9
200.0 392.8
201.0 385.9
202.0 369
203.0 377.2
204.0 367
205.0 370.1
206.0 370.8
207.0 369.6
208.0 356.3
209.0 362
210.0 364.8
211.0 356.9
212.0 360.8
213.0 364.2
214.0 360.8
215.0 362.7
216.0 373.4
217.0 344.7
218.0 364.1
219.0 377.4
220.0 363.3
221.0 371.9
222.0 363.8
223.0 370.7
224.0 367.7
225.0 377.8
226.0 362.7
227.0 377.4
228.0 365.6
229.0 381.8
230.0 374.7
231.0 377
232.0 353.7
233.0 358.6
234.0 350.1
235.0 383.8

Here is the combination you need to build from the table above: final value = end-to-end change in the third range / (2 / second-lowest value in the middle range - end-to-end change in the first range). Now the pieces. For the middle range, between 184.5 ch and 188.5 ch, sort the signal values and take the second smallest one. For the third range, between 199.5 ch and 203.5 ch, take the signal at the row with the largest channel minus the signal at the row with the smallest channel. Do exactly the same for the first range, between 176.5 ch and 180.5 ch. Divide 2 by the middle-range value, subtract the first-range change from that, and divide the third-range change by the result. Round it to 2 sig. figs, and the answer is -31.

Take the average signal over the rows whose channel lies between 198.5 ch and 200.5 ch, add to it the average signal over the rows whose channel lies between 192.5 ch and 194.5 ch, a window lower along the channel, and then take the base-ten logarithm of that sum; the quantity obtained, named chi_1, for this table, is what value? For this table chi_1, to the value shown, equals 2.91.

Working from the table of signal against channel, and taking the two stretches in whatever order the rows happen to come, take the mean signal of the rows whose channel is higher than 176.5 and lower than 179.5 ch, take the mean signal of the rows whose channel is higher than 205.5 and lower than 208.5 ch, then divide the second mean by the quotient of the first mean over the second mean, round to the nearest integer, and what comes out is 278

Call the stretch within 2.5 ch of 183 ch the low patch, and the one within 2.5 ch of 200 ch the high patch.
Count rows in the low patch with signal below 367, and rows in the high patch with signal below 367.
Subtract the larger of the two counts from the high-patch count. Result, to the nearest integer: 0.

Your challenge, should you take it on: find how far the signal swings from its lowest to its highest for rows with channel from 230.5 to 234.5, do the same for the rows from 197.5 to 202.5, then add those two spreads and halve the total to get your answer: 27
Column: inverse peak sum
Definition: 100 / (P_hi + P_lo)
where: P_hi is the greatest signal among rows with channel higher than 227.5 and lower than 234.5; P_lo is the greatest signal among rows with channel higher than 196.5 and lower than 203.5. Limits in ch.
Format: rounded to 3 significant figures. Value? 0.125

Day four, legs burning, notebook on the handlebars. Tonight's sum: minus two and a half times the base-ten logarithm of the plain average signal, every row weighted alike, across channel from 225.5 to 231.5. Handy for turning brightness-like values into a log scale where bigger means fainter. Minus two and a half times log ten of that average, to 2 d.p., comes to -6.43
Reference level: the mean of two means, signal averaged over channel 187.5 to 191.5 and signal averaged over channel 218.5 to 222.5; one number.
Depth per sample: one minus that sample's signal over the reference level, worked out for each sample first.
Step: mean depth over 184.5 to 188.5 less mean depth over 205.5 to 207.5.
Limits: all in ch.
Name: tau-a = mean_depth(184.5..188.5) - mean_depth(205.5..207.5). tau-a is -0.25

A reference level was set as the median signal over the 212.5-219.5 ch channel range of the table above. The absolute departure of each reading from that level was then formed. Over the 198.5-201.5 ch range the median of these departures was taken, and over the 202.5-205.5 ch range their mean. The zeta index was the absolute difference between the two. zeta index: 21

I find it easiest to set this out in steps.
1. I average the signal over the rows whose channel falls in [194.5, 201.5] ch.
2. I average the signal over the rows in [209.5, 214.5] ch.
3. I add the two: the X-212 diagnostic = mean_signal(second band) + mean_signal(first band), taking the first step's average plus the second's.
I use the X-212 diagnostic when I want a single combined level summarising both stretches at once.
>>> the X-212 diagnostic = 766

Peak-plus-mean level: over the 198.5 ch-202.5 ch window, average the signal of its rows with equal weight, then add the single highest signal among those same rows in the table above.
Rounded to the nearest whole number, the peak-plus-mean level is 782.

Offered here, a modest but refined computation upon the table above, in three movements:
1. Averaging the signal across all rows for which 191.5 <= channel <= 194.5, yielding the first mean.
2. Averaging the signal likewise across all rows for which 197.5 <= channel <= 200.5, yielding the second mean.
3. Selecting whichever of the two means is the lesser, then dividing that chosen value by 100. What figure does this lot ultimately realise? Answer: 3.94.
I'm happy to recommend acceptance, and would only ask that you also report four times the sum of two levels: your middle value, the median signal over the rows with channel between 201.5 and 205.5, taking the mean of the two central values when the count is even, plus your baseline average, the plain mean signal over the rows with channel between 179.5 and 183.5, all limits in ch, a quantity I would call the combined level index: 3394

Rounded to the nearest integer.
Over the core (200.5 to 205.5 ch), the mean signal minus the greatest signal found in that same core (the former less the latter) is -12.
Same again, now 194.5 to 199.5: -17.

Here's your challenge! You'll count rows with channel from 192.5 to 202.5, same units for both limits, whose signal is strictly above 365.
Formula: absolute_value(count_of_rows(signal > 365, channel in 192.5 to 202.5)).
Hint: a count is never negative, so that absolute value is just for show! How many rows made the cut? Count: 10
